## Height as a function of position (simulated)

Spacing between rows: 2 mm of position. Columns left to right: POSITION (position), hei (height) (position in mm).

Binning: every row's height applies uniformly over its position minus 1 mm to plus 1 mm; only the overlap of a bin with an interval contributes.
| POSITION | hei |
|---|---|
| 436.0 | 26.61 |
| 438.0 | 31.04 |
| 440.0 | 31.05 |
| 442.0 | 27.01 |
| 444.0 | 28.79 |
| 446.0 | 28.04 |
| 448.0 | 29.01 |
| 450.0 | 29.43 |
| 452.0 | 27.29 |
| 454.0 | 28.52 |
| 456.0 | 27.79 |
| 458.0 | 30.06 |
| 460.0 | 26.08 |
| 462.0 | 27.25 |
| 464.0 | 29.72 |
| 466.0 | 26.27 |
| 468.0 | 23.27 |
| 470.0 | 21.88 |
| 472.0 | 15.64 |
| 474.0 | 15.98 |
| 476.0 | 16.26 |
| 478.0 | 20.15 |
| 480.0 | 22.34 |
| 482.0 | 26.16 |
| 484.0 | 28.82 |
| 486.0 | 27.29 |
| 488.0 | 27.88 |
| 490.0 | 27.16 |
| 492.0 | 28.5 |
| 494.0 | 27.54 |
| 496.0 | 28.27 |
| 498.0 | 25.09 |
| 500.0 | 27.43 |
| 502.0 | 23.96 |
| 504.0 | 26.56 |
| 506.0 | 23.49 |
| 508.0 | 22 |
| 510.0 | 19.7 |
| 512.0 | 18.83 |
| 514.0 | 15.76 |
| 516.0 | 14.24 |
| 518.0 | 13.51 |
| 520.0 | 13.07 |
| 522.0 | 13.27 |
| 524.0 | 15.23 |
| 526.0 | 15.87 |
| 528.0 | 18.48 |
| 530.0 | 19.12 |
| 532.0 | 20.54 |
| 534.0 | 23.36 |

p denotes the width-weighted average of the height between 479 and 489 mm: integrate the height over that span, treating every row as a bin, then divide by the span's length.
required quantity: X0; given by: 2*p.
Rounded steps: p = 26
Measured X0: 53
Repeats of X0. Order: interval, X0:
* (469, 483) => 40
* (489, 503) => 54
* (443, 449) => 57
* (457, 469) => 54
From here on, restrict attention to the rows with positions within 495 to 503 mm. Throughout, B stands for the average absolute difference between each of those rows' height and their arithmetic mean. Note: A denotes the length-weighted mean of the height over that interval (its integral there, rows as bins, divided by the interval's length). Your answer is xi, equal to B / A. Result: 0.063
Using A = 26.2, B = 1.7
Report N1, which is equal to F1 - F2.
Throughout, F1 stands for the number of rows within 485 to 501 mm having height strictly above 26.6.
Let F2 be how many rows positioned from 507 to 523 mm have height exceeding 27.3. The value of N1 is 7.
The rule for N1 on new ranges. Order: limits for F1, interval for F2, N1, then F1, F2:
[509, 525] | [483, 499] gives -5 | 0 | 5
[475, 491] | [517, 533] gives 4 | 4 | 0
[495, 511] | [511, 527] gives 2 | 2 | 0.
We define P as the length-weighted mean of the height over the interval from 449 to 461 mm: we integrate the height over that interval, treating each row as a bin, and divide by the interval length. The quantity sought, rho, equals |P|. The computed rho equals 28.2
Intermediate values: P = 28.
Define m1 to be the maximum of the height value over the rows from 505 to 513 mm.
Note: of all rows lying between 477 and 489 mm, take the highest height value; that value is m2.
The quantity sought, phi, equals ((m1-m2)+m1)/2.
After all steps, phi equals 9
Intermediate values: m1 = 23.49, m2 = 28.82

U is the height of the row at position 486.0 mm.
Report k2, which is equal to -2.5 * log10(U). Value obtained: -3.59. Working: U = 27.29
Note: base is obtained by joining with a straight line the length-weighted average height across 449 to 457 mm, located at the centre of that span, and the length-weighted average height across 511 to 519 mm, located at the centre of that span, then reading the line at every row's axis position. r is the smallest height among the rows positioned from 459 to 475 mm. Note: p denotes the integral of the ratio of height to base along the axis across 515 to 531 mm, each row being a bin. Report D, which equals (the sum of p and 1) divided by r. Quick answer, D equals 1.20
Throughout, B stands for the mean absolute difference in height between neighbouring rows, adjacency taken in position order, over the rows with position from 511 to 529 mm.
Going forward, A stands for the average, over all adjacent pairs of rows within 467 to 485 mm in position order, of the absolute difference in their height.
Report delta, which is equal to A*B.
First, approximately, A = 2.6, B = 1.4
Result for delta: 3.6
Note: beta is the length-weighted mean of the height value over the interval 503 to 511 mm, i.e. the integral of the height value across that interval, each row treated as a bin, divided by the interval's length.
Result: 22.9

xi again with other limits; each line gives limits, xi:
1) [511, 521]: 0.117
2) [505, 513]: 0.083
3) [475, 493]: 0.143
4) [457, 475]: 0.179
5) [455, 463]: 0.041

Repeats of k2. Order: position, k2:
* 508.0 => -3.36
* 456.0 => -3.61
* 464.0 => -3.68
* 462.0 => -3.59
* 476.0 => -3.03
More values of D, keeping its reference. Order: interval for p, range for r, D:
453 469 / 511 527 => 1.33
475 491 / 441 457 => 0.70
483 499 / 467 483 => 1.44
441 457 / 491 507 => 0.70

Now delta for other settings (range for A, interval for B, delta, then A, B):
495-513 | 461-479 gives 6.4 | 2.4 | 2.6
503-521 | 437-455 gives 2.4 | 1.7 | 1.4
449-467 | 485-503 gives 3.6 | 2.2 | 1.7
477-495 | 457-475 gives 4.8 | 1.7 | 2.8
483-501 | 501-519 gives 2.8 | 1.4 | 2.0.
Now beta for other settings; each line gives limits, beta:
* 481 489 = 27.5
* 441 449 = 28.2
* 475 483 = 21.2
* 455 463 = 27.8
